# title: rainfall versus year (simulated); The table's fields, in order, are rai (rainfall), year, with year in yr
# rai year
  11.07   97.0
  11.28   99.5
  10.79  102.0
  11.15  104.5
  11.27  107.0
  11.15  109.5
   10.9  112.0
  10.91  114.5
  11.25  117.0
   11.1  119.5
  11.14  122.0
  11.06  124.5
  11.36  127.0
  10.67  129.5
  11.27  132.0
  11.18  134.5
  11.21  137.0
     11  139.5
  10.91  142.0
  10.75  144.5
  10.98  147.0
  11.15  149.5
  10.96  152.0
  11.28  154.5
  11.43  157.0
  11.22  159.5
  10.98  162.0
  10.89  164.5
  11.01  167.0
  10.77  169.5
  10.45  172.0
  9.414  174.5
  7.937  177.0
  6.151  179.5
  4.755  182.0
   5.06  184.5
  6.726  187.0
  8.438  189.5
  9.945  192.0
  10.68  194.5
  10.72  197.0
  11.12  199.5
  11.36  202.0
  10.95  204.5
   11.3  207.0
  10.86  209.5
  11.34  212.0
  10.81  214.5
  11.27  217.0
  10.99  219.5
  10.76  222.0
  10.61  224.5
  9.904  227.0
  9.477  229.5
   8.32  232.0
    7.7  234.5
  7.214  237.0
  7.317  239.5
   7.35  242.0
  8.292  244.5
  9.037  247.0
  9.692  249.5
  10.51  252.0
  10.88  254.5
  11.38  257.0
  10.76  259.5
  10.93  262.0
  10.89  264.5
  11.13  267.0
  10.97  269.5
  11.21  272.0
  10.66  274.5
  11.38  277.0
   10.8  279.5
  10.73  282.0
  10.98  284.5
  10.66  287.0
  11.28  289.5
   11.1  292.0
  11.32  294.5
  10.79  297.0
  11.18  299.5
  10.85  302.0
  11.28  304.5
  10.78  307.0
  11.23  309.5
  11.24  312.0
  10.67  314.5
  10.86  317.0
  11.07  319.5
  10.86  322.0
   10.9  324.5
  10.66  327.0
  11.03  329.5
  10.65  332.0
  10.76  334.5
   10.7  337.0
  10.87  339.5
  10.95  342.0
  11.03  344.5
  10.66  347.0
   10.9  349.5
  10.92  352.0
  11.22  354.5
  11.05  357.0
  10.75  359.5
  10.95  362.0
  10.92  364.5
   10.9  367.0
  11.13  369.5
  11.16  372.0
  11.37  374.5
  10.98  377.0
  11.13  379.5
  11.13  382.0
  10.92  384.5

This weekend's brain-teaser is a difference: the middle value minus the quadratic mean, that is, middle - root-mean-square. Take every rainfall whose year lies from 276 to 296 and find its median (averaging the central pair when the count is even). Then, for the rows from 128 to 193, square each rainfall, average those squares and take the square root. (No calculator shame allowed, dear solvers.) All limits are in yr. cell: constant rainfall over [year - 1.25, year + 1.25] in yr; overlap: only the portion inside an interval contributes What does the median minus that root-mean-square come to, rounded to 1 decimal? 1.0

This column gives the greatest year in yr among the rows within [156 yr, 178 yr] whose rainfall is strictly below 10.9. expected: 177.0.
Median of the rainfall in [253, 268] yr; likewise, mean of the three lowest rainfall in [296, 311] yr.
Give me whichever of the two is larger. 10.9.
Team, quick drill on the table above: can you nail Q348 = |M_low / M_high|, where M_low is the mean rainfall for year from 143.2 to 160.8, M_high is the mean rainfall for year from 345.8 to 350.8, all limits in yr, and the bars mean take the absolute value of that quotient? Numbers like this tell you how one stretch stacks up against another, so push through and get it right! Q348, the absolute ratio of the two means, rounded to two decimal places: 1.03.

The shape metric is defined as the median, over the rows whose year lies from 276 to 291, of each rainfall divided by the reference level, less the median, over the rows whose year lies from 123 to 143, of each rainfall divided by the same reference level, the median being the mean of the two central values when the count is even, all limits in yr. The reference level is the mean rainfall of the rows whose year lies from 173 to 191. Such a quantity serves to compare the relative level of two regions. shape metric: -0.033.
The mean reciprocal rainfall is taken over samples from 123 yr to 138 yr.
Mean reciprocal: 0.0899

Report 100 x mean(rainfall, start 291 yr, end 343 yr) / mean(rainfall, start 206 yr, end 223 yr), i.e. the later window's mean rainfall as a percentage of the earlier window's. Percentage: 99.0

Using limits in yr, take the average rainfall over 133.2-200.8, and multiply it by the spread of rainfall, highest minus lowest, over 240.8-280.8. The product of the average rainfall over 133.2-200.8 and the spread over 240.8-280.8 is 40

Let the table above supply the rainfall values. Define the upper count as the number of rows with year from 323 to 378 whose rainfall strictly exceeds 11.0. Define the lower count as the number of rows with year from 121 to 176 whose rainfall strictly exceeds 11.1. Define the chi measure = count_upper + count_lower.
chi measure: 16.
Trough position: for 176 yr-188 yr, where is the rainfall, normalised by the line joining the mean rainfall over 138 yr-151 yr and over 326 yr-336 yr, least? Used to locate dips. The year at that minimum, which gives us 182.0 yr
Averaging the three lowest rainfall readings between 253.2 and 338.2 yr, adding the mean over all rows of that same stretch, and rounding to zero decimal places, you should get 22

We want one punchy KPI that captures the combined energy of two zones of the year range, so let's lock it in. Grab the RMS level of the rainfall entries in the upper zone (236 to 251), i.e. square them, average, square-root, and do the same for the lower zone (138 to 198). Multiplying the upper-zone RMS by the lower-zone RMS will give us 82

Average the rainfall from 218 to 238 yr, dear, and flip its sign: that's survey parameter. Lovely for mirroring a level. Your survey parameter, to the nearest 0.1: -9.4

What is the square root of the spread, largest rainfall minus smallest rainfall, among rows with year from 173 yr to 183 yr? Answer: 2.2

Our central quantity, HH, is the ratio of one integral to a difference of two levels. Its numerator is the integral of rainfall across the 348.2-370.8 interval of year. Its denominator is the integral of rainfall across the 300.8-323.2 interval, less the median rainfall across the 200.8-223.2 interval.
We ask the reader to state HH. 1.05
